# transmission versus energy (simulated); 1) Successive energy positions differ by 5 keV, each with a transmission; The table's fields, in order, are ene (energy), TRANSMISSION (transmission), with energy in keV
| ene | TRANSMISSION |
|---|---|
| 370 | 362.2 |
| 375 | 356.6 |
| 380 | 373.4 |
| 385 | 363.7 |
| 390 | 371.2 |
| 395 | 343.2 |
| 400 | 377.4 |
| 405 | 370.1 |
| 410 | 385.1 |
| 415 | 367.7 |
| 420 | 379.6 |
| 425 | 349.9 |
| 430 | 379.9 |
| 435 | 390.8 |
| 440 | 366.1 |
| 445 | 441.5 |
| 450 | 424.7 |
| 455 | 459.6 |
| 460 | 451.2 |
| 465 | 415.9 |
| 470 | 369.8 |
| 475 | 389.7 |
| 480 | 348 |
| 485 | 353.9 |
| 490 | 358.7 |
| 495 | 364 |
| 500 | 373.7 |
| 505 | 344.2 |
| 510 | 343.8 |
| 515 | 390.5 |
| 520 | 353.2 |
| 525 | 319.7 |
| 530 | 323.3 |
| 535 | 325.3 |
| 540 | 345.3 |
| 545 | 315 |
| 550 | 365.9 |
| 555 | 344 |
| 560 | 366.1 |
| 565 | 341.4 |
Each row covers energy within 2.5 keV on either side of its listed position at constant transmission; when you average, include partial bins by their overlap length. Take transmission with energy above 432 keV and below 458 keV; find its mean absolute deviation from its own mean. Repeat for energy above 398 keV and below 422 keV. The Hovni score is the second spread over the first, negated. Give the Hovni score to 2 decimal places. -0.19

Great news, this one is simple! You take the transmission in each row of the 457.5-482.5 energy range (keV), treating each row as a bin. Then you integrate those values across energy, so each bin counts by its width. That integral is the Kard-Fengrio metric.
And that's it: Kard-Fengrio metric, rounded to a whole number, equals 9873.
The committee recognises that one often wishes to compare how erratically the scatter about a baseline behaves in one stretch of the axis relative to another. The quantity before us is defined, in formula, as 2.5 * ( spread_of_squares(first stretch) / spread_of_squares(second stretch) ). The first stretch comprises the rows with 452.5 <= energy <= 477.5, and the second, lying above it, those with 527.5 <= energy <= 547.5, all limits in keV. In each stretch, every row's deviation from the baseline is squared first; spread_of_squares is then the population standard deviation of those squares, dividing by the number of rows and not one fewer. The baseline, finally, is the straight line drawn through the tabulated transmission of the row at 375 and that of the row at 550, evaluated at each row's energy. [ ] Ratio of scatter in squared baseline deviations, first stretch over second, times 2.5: 13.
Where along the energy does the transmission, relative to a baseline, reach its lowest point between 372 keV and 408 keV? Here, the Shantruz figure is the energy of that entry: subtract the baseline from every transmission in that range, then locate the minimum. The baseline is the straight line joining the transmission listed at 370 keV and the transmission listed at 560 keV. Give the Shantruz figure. 395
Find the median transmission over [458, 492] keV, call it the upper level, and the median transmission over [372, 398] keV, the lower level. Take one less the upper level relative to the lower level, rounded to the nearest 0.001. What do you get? -0.017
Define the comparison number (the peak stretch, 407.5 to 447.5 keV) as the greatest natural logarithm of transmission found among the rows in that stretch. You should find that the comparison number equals 6.09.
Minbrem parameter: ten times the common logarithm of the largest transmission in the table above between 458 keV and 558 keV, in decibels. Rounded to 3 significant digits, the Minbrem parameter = 26.5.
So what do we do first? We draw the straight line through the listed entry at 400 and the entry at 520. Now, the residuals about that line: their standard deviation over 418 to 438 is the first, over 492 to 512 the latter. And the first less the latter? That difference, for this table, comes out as 4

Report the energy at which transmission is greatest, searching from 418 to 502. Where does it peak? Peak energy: 455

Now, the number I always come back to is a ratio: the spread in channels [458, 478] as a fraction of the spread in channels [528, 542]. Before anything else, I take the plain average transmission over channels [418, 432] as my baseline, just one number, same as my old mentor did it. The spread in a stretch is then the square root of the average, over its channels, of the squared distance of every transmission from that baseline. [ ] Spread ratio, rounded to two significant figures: 1.2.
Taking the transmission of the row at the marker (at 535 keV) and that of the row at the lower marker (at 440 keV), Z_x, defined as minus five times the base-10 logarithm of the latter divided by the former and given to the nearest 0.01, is -0.26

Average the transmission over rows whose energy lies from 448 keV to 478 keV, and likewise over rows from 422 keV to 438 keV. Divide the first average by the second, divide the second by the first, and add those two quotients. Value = 2.01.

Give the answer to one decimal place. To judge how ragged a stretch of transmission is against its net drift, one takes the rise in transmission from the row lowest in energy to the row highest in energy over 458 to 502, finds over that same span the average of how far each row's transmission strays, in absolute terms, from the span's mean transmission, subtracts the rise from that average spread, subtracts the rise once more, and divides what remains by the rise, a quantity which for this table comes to -2.3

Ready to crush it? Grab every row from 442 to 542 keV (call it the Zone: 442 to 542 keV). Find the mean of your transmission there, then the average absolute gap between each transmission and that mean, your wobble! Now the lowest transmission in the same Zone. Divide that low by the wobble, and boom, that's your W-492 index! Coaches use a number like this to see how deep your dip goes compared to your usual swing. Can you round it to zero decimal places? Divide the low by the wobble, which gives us 9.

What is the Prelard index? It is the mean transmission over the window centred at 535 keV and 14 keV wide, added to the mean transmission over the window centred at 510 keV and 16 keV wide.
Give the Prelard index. 691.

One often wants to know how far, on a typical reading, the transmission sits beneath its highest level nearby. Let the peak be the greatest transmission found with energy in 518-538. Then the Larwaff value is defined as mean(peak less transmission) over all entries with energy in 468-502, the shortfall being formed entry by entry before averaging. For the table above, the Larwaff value -12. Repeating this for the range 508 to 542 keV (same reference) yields 10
